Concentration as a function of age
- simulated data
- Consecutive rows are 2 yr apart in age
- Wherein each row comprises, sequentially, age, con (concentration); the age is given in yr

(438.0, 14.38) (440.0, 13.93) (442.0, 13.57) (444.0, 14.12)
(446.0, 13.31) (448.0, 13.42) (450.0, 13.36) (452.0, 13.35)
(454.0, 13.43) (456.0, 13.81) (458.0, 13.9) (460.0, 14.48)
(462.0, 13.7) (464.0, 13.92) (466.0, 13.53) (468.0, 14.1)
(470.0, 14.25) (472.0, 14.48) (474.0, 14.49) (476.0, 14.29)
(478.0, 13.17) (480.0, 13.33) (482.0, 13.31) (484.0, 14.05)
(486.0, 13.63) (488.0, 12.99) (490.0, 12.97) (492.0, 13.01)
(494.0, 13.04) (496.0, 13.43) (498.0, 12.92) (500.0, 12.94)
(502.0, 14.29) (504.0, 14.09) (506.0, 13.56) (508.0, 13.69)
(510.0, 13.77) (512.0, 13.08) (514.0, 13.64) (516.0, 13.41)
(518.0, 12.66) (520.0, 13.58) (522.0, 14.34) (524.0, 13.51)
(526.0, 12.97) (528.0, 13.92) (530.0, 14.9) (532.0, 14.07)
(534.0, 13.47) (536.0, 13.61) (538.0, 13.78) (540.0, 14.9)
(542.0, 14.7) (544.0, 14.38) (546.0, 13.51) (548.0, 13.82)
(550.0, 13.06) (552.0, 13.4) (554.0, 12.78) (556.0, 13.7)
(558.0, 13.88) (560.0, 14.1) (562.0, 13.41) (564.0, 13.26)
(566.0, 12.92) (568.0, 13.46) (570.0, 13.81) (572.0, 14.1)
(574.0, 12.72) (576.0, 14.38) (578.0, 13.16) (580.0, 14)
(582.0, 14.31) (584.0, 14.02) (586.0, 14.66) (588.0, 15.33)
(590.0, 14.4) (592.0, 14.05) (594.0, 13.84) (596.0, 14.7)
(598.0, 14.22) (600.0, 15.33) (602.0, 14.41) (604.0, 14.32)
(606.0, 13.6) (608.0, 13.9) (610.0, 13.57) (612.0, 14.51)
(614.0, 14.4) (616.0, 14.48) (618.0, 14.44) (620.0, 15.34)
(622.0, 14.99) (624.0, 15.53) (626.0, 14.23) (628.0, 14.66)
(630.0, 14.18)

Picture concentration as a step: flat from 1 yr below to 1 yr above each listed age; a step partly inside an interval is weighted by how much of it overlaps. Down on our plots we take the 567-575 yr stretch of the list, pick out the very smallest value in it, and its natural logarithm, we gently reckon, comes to 2.54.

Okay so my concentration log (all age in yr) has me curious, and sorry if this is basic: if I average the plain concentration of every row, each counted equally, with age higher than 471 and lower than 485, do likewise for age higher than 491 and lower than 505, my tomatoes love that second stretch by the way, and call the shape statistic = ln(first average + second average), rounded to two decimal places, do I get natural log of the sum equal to 3.31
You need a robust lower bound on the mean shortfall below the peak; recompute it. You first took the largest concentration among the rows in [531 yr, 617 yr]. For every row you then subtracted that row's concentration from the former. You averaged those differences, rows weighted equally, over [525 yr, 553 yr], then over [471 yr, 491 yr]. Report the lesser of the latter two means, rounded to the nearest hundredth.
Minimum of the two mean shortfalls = 1.44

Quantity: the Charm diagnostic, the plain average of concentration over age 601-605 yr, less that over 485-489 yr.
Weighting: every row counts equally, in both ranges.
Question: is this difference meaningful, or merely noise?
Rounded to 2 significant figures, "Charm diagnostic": 1.1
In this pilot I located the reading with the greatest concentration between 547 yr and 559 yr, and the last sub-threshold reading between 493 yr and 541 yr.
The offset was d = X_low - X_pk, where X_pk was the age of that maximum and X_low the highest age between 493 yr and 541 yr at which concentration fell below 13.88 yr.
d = -20 yr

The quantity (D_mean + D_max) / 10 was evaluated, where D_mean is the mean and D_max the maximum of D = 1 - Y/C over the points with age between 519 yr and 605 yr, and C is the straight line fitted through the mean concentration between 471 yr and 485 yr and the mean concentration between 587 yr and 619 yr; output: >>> 0.012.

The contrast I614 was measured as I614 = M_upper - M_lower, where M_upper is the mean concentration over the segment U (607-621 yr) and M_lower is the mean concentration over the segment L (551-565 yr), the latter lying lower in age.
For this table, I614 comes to 0.87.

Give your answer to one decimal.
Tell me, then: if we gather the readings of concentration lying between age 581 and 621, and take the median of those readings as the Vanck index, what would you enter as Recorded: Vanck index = 14.4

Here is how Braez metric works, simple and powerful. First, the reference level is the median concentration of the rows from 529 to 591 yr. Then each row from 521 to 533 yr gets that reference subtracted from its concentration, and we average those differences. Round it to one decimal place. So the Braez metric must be 0.1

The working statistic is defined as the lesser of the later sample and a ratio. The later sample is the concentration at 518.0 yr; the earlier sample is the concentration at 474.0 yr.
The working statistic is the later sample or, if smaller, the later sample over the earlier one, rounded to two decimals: 0.87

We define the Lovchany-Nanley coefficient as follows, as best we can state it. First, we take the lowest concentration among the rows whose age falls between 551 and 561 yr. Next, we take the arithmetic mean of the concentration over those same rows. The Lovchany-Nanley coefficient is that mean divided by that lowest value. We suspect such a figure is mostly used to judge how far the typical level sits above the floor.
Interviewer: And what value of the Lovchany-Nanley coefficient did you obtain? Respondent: 1.06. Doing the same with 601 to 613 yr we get 1.04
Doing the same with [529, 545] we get 1.06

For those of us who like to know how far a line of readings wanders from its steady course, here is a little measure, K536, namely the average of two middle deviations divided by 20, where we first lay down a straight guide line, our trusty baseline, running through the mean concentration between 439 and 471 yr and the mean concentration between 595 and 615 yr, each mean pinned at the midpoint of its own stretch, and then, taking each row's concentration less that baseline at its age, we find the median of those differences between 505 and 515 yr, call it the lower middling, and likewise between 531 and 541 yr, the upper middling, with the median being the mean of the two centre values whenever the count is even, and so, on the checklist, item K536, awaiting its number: -0.015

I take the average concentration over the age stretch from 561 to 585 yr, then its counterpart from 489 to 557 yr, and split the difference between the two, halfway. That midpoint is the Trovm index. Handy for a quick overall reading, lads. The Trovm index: 13.62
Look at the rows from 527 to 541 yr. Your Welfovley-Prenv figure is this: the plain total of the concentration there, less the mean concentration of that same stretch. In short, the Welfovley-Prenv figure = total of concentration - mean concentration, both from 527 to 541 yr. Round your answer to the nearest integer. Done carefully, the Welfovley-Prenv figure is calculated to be 85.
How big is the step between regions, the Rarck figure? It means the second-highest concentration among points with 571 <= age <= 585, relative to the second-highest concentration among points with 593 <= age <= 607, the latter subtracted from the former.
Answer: -0.39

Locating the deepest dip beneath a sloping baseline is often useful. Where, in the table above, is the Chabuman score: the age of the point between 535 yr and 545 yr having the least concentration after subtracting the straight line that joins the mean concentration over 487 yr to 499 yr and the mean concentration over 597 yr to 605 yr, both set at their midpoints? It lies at 536.0 yr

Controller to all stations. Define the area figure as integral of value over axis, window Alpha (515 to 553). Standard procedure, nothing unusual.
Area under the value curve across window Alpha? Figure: 524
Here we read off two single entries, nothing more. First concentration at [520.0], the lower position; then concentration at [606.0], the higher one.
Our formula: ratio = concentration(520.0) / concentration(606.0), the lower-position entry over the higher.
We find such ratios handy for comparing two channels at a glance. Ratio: 1.00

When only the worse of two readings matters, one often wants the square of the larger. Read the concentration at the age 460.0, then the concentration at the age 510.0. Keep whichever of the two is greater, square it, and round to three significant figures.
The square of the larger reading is 210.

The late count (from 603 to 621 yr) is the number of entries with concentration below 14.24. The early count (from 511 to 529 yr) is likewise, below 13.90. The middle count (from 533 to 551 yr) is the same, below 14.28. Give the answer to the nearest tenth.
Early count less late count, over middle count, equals 0.7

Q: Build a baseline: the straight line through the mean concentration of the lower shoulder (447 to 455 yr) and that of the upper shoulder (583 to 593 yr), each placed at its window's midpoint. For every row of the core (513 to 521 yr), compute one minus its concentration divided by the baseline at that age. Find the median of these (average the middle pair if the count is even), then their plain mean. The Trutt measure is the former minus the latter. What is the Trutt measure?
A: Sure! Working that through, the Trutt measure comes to -0.012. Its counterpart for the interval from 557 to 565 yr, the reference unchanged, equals 0.001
